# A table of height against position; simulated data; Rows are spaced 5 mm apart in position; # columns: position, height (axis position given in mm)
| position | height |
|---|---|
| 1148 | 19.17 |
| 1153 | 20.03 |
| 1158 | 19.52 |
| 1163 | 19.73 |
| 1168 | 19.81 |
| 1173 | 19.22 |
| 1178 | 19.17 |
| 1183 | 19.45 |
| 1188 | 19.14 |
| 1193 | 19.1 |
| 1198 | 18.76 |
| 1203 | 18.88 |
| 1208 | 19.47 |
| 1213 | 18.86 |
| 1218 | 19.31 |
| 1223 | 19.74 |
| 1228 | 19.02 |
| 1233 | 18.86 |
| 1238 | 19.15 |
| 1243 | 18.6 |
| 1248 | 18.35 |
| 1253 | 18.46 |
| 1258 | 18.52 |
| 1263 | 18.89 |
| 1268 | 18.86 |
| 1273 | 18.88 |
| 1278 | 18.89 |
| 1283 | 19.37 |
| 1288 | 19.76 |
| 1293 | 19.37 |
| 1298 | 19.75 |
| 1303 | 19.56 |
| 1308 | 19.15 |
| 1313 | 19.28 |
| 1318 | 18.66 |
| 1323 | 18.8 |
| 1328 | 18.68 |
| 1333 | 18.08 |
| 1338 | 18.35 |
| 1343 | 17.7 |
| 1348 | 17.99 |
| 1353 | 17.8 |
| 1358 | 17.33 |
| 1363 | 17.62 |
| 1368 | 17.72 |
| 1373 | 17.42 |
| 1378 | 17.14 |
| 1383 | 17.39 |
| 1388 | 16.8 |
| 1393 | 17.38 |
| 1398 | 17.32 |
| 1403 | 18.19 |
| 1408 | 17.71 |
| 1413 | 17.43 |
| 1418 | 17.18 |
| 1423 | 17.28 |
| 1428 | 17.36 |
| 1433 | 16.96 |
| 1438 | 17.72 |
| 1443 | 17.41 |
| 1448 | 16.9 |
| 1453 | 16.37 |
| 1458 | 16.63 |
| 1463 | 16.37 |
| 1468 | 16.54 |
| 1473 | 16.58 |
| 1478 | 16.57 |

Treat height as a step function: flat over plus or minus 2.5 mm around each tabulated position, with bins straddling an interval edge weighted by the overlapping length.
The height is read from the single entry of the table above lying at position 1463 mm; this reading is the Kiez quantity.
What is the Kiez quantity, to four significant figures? 16.37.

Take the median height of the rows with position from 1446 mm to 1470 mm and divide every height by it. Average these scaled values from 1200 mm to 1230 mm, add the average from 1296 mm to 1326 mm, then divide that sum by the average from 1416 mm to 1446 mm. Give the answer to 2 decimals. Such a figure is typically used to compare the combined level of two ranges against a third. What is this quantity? 2.22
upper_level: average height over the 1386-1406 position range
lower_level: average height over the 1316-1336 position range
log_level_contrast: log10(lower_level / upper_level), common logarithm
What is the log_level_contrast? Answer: 0.027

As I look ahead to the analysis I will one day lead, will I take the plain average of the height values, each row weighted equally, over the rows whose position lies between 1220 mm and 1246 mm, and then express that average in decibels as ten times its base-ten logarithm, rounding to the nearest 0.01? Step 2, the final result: 12.80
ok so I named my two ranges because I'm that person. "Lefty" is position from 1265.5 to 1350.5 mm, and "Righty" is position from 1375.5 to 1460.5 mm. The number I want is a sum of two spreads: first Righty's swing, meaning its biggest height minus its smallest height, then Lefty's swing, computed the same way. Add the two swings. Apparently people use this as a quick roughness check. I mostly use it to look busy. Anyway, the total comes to 3.9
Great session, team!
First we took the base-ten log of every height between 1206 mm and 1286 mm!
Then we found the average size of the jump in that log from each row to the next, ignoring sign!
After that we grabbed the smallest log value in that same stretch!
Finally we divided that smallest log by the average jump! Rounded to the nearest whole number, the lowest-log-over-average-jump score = 183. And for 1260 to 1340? 198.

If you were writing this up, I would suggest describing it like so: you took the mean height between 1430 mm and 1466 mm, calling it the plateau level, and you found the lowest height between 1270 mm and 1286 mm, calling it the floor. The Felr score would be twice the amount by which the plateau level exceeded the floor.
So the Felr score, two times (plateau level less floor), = -3.9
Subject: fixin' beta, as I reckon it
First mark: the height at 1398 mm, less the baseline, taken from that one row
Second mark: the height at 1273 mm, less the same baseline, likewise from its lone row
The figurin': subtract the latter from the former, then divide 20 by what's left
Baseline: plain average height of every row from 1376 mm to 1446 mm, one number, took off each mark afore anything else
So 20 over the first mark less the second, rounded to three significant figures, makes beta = -12.8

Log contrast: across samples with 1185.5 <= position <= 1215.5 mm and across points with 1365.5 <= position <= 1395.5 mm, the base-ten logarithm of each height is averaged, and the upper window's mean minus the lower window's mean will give -0.041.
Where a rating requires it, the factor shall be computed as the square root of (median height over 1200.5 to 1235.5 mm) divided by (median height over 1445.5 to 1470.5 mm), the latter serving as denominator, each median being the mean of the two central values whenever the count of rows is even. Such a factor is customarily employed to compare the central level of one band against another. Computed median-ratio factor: 1.07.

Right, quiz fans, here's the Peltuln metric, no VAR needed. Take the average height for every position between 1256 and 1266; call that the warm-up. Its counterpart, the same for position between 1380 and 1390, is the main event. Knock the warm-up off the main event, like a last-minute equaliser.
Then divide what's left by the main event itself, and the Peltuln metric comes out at -0.094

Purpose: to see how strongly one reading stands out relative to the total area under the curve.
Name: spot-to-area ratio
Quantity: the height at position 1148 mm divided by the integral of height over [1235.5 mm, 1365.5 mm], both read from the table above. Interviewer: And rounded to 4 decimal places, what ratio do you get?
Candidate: 0.0079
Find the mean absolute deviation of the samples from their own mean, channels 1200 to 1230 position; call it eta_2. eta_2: 0.293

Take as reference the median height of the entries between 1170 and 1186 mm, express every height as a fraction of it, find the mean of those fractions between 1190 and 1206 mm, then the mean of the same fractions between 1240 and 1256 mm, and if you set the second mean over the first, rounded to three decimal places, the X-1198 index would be 0.977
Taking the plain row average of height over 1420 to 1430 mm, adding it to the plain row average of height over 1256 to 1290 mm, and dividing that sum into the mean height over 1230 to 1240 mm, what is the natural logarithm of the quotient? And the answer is -0.65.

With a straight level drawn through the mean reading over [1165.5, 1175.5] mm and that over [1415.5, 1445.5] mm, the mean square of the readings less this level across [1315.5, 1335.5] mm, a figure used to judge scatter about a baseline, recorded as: 0.18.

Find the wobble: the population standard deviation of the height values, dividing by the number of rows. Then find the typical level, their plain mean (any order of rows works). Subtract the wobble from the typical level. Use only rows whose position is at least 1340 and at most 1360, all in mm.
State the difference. 17.5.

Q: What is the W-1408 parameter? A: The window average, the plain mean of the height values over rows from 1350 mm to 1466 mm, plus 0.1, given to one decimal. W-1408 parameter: 17.4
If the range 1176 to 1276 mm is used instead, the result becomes 19.1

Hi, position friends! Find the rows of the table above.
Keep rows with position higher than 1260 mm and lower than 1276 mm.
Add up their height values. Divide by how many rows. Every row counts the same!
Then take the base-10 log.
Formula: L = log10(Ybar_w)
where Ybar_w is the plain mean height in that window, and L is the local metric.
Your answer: 1.28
